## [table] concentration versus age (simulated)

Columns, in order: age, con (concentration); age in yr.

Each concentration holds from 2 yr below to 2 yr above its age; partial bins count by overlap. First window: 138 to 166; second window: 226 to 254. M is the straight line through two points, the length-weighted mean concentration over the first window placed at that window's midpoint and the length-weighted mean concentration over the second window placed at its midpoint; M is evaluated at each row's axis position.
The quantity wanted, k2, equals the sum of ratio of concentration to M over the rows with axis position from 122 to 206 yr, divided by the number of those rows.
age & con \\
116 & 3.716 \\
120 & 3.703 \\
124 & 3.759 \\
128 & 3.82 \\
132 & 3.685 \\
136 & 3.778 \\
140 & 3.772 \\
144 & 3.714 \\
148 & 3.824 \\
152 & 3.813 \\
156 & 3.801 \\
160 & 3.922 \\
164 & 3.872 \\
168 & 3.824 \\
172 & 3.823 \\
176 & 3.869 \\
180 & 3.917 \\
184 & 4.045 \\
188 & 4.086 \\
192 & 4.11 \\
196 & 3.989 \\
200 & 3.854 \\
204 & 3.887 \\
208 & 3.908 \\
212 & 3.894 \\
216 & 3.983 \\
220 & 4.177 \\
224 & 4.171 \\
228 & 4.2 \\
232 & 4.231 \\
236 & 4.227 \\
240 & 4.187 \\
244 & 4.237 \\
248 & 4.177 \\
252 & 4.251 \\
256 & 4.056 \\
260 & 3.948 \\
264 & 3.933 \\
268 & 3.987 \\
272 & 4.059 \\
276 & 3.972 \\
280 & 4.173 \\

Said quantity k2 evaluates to 0.999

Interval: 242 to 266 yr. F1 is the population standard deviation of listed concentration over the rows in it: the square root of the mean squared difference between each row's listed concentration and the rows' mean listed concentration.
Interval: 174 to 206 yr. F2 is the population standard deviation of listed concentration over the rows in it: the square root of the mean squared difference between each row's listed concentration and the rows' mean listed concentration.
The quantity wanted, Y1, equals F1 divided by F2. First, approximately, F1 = 0.13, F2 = 0.095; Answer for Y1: 1.4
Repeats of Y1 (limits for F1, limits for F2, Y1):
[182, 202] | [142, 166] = 1.4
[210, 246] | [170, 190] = 1.1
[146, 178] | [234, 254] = 1.3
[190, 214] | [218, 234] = 3.7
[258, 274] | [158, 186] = 0.7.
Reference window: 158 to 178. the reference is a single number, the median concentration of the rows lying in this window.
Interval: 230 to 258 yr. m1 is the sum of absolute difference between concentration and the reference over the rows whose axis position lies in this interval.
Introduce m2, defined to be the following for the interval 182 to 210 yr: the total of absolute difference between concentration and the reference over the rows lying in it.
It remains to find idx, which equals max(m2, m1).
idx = 2.3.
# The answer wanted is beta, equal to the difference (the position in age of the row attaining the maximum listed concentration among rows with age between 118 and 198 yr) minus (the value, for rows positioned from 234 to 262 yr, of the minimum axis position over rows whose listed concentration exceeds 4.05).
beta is -44 yr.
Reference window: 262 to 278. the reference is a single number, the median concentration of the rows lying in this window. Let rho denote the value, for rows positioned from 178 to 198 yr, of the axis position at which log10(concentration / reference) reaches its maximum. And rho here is 192 yr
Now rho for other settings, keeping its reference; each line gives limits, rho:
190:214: 192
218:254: 252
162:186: 184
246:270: 252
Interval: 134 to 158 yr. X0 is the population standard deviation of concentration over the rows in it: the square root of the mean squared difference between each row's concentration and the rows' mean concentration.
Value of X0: 0.036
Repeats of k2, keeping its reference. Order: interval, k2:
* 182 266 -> 0.984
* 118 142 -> 1.010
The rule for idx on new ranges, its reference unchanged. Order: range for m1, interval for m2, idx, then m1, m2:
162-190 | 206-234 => 1.5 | 0.5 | 1.5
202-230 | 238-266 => 1.7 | 1.1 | 1.7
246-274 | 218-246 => 2.3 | 1.3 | 2.3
